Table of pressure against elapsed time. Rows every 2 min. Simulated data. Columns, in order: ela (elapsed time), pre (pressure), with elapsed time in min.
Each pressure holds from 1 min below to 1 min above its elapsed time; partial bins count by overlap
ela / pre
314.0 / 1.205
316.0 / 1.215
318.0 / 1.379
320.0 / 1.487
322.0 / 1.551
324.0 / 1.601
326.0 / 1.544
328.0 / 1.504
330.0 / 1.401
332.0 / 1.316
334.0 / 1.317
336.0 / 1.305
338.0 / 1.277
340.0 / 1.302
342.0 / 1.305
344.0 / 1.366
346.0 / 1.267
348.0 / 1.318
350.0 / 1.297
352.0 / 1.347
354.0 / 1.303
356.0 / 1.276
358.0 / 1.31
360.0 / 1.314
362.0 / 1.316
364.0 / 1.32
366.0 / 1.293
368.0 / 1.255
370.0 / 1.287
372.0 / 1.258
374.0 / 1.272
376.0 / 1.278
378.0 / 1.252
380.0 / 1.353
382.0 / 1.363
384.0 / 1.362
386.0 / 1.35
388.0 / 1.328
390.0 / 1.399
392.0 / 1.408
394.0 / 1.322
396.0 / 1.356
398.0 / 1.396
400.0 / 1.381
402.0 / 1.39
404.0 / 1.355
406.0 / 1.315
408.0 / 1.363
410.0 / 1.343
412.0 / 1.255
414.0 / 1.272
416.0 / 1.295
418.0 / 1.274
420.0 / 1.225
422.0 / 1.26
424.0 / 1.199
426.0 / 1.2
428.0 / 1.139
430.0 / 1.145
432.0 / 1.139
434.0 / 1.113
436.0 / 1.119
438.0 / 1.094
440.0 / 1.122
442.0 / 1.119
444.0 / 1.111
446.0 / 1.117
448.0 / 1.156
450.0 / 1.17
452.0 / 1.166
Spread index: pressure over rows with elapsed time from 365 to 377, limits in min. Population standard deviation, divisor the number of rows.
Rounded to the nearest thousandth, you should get 0.014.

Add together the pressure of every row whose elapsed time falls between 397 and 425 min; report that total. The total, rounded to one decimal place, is 18.3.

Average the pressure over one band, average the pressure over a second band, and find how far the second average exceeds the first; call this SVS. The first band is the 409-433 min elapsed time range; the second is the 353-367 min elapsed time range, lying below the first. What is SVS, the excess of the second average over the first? 0.076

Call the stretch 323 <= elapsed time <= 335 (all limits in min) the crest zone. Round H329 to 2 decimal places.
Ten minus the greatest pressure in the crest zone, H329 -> 8.40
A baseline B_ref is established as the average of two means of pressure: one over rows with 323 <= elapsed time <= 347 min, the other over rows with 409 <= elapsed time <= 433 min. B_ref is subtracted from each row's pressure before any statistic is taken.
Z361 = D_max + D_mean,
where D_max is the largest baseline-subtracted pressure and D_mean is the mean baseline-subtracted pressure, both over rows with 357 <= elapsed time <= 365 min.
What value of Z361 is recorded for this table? 0.031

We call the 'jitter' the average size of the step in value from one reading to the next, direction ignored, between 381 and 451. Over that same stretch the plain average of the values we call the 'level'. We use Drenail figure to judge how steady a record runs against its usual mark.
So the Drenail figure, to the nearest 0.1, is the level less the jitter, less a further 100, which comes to -98.8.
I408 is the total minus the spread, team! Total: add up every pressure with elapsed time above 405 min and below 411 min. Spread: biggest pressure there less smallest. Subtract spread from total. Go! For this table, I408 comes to 3.97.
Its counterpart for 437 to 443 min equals 3.31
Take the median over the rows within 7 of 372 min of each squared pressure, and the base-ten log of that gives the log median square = 0.21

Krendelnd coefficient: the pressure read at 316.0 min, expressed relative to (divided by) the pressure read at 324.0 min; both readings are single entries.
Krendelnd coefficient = 0.76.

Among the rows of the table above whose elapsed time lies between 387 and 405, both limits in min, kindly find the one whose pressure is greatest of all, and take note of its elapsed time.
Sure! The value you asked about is 392.0 min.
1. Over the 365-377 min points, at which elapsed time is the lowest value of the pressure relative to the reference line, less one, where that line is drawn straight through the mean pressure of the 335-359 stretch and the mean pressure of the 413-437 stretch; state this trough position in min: 368.0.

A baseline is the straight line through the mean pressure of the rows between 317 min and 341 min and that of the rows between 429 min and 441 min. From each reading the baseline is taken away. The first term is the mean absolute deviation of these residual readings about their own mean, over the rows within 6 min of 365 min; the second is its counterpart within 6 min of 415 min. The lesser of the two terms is 0.0120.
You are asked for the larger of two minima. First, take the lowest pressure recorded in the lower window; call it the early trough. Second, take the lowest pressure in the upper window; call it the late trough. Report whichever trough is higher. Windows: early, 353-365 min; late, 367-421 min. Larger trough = 1.28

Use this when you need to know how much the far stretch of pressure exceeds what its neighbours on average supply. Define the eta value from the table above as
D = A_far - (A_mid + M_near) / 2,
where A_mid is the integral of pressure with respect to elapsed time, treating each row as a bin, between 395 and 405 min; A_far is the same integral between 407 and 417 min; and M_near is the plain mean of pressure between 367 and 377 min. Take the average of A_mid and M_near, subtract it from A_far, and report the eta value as 5.54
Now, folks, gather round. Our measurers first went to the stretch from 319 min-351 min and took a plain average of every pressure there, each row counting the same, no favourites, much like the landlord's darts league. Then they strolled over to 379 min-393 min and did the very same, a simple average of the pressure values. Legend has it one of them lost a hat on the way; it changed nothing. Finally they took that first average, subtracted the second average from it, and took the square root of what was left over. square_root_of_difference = 0.14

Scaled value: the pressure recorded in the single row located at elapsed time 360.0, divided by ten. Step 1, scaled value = 0.131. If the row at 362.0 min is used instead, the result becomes 0.132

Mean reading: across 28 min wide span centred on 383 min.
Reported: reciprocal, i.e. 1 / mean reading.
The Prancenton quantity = 0.75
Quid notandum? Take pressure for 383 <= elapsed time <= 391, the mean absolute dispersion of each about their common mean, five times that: 0.10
